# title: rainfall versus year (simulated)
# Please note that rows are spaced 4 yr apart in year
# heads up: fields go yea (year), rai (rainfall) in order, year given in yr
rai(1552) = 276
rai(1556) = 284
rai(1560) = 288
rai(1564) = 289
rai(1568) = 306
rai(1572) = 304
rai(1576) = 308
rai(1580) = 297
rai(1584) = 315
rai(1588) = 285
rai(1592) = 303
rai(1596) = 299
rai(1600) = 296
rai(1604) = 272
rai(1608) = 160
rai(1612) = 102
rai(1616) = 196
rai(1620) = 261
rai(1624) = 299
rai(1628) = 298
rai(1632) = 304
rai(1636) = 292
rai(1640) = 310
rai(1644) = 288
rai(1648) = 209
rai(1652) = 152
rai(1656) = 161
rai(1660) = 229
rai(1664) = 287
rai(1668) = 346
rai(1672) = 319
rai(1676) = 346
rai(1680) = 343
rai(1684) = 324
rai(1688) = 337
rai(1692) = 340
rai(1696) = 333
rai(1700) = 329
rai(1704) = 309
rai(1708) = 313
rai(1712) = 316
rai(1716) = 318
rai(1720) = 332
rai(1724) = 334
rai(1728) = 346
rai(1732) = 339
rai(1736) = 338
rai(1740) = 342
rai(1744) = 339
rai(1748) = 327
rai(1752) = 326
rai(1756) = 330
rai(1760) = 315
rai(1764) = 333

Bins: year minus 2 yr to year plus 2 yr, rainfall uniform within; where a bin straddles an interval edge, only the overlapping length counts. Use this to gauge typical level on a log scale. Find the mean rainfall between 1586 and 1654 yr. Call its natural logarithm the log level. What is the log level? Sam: 5.54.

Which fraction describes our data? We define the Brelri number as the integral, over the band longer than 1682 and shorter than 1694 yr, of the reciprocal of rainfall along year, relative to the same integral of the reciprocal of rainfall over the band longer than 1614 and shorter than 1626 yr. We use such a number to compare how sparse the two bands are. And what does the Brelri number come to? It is 0.73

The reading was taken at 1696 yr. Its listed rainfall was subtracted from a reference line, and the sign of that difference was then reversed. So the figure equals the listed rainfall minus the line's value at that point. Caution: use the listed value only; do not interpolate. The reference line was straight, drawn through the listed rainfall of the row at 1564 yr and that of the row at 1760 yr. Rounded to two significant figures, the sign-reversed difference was 26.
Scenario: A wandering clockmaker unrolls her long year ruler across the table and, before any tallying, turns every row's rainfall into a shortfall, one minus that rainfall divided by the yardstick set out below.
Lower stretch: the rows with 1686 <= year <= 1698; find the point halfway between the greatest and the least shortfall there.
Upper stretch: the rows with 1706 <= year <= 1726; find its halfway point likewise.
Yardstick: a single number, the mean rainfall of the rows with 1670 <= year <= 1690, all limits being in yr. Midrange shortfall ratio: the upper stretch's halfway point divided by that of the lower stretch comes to -3.81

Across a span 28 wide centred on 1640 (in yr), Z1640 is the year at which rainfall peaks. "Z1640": 1640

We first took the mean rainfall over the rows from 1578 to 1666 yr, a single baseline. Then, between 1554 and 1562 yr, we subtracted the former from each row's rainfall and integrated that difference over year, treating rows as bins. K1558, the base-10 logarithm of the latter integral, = 2.39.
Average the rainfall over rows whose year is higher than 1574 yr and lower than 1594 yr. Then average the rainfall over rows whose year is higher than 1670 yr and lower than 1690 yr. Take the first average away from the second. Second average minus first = 32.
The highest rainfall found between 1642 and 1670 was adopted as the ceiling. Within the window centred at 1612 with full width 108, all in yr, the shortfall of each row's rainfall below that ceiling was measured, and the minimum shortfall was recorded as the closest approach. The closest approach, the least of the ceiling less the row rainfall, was 31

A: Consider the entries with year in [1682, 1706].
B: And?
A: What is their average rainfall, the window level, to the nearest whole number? 329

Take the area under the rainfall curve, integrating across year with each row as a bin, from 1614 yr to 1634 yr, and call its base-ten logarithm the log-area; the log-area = 3.73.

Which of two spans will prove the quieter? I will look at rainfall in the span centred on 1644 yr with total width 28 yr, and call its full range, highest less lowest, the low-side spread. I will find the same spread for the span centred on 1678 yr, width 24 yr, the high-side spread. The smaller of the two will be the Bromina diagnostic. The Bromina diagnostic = 27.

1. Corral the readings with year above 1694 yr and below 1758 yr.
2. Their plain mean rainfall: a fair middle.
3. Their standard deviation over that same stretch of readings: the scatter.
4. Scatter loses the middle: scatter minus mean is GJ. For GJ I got -319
